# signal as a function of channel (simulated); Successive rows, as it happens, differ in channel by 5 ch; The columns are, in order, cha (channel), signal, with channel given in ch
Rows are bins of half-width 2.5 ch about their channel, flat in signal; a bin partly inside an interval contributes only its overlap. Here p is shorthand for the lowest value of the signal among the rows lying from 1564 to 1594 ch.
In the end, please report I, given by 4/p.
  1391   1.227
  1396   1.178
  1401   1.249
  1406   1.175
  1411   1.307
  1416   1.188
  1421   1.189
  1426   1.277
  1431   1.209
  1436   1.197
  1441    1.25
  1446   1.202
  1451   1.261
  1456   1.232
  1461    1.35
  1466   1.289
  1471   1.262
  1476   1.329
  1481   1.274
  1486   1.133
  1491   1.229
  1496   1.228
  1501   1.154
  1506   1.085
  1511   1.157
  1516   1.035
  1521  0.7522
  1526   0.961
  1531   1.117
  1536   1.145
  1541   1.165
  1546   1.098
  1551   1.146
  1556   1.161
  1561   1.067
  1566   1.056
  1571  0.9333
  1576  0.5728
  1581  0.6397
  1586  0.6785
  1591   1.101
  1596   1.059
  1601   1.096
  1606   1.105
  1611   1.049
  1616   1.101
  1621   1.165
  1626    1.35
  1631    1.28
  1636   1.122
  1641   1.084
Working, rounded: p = 0.5728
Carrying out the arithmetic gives 6.98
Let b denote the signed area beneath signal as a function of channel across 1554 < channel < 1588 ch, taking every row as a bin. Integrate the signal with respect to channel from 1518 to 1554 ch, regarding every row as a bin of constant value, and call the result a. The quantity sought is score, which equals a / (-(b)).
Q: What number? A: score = -1.3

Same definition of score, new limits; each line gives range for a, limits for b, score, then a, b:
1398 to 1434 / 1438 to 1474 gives -1.0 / 44.2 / 45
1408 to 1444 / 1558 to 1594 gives -1.4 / 44.3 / 31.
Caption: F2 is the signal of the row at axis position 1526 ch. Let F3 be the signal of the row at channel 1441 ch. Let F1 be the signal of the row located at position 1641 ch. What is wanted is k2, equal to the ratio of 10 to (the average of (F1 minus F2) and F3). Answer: 15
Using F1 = 1.084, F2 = 0.961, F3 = 1.25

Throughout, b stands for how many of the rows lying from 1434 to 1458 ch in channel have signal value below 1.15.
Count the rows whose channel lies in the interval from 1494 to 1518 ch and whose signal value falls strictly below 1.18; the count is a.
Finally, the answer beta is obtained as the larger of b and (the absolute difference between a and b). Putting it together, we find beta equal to 4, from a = 4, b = 0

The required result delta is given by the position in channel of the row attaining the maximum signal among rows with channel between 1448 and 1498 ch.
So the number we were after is 1461 ch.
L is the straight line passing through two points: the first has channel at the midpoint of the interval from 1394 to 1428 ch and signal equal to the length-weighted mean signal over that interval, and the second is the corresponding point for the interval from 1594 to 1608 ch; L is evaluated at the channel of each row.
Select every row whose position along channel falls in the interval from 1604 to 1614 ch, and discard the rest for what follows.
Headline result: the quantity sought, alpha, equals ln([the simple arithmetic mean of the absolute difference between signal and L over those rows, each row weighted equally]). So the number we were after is -3.6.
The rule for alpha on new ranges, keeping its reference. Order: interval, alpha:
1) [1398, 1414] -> -3.0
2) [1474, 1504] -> -2.7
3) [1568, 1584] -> -0.9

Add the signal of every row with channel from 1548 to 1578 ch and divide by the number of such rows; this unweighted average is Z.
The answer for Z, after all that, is 0.99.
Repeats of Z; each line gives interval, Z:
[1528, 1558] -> 1.14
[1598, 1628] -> 1.14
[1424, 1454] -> 1.23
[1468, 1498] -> 1.24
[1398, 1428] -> 1.23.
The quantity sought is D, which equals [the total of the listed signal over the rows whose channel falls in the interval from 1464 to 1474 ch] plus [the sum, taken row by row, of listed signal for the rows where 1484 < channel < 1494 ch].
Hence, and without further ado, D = 4.91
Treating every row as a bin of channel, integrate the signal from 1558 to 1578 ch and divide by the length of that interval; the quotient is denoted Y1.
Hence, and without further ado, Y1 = 0.92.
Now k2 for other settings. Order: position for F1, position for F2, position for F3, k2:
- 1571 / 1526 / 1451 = 16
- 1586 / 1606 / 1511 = 27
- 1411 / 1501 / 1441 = 14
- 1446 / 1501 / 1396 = 16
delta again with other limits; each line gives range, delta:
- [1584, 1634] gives 1626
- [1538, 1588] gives 1541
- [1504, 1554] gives 1541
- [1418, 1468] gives 1461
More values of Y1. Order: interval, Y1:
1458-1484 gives 1.30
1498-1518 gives 1.11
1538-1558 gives 1.14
